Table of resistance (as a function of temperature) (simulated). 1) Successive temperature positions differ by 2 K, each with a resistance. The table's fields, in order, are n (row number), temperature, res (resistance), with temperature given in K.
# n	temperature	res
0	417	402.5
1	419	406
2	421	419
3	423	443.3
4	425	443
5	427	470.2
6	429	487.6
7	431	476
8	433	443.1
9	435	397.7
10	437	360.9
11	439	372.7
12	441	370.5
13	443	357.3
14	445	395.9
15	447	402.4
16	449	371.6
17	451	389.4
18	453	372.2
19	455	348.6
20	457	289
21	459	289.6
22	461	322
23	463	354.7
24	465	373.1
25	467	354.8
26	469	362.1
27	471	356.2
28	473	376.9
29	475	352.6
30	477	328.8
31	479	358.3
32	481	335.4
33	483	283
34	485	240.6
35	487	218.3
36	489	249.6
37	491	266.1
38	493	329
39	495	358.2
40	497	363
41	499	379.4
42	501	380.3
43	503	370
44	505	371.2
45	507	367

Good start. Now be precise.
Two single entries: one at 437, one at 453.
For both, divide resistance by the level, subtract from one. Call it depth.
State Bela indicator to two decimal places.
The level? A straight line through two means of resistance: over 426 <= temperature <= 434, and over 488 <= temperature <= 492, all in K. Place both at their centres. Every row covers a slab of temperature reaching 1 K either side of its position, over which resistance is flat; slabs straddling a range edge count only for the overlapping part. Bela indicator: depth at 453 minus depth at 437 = -0.15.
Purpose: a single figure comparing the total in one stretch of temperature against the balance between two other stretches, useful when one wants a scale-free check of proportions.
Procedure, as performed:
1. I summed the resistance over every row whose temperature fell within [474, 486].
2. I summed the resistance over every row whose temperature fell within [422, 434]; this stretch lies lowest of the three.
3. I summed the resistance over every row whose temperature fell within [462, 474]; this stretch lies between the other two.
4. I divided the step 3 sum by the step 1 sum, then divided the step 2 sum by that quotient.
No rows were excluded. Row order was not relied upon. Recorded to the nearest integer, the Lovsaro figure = 2409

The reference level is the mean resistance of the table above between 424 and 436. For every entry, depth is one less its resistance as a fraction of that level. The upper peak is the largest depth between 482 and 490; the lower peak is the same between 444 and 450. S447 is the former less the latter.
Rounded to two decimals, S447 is 0.34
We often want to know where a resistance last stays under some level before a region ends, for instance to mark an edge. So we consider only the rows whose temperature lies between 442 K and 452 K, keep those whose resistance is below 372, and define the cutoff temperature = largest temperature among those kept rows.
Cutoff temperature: 449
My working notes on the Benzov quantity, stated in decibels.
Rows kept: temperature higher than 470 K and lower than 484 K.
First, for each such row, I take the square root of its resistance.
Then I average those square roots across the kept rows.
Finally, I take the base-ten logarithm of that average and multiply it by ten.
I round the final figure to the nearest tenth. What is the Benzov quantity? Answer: 12.7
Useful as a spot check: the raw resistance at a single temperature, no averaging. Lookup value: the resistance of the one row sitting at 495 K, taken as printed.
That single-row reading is 358.2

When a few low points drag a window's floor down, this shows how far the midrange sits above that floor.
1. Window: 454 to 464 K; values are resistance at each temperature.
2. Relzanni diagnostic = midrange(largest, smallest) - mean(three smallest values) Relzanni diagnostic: 22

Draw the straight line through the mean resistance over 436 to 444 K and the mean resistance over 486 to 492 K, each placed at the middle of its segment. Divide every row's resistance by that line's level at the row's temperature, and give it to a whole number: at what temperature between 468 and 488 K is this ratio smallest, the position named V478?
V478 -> 487 K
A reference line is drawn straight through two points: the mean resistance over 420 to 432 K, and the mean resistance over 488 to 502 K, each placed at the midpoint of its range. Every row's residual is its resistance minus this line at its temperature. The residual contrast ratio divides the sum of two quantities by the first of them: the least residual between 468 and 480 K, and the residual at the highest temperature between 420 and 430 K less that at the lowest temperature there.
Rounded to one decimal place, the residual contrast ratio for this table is -1.3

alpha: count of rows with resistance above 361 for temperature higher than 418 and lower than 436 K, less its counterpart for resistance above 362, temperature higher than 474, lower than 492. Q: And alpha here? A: 9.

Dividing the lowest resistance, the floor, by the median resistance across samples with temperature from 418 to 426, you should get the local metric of 0.942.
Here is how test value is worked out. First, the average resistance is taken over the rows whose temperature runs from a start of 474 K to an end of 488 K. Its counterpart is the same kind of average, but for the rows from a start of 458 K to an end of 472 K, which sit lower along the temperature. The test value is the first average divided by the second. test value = 0.88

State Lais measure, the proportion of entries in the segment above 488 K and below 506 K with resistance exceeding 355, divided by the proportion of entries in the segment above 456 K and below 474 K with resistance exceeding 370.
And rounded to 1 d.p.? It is 3.0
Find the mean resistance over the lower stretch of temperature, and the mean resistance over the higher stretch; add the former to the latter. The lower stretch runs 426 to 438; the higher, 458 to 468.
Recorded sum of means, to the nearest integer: 778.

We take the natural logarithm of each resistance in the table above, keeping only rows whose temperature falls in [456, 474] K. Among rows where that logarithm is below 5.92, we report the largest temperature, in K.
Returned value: 471 K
